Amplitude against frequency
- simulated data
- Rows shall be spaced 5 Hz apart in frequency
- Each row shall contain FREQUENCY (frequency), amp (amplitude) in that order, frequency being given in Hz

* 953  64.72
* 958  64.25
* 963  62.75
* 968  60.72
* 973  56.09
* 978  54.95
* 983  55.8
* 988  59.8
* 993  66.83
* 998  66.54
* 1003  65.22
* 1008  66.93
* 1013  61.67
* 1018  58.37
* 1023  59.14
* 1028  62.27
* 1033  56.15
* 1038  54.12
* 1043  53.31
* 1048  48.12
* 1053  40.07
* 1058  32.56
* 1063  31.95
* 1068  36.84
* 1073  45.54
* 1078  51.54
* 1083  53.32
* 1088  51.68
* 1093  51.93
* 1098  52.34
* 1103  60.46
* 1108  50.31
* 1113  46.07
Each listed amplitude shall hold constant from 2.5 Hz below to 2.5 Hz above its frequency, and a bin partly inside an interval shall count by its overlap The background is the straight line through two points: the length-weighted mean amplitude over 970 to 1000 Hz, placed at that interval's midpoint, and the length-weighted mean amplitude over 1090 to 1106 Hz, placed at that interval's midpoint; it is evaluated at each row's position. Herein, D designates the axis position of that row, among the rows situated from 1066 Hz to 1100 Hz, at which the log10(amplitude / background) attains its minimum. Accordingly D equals 1068 Hz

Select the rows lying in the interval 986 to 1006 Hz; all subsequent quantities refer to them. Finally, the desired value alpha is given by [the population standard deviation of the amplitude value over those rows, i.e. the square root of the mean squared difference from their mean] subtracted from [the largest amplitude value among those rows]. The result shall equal 64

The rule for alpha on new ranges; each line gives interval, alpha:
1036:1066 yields 45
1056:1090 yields 45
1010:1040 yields 59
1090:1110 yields 57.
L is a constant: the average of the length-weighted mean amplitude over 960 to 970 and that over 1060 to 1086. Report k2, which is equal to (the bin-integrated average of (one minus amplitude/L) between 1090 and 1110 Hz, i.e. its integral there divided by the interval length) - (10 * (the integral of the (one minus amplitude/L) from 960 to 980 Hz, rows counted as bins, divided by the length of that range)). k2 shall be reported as 1.1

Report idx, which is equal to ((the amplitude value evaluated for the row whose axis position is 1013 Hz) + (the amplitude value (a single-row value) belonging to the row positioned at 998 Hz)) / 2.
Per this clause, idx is 64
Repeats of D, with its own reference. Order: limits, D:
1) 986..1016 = 988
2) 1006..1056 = 1053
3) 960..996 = 978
